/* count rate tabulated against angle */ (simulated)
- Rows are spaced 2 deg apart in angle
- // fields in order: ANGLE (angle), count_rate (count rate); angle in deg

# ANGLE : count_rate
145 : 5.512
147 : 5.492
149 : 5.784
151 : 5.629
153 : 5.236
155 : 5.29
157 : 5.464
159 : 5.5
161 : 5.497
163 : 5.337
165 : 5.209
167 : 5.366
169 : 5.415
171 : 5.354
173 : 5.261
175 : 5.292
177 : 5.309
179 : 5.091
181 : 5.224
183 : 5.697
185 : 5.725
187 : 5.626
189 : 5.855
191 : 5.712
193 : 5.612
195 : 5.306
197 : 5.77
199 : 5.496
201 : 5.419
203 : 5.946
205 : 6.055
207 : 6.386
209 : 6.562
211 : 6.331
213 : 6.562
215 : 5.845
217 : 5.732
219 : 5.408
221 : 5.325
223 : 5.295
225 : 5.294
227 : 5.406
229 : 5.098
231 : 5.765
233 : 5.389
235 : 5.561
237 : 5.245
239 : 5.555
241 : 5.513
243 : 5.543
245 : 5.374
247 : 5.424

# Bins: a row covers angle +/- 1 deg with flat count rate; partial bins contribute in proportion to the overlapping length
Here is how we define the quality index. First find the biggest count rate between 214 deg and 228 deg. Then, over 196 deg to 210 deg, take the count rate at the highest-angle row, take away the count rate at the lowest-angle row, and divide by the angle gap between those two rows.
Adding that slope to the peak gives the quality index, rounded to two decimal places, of 5.91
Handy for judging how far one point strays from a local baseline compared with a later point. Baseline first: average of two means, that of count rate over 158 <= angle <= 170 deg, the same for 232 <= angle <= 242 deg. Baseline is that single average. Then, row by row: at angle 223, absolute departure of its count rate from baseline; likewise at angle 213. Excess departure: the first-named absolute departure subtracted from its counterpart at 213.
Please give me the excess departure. 1.02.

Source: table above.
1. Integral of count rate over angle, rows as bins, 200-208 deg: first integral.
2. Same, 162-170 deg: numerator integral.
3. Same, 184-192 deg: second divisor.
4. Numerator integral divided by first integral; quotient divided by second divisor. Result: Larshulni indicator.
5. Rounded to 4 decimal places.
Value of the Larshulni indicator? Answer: 0.0195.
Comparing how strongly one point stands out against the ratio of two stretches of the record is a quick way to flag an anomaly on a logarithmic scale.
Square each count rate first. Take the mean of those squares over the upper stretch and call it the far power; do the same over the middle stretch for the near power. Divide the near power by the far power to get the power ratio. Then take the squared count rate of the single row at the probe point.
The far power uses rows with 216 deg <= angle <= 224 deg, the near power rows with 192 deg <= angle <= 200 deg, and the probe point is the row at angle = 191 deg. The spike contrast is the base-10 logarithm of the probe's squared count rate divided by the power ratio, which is 1.50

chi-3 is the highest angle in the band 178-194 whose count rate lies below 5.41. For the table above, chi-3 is 181 deg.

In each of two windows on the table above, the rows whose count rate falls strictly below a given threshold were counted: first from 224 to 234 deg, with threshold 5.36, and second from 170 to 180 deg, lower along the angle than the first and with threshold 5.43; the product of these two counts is 10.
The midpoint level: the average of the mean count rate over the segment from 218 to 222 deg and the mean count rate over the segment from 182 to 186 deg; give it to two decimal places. 5.54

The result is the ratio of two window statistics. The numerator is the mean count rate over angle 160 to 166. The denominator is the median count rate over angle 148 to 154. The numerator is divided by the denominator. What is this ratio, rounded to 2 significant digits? 0.95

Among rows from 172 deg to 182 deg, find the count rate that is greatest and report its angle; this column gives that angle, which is 177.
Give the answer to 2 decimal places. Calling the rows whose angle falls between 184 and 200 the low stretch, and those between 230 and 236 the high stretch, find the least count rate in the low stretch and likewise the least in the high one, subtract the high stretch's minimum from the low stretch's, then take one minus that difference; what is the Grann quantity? 1.08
